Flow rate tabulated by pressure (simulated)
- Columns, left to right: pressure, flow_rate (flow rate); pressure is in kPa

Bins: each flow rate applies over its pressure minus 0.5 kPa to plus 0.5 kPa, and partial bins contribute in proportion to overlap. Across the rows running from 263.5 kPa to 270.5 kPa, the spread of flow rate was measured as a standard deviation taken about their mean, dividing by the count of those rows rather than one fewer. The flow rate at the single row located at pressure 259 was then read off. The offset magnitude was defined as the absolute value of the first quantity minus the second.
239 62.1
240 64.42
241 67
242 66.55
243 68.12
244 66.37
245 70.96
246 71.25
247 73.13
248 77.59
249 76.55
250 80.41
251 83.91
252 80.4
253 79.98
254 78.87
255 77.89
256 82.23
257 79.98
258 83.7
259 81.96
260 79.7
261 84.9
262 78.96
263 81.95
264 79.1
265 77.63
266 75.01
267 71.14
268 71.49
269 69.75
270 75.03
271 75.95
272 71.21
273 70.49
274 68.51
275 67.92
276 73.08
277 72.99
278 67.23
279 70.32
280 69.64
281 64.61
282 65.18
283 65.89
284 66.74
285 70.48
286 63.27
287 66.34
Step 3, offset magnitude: 79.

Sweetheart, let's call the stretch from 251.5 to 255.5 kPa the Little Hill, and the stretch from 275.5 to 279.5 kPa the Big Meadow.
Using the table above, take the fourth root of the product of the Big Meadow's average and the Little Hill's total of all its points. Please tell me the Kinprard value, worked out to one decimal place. 12.2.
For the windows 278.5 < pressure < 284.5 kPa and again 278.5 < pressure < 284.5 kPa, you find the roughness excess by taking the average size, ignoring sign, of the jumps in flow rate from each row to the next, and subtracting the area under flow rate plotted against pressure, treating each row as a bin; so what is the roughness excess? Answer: -401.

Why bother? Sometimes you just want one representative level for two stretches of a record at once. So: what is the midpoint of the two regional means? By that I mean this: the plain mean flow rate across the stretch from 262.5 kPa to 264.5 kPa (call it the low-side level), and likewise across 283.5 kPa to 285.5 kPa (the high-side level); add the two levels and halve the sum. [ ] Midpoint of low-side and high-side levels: 75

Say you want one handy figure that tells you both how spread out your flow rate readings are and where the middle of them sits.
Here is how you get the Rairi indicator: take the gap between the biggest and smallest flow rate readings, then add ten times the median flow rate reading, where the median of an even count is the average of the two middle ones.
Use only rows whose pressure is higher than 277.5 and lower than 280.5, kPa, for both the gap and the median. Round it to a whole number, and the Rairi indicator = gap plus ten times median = 699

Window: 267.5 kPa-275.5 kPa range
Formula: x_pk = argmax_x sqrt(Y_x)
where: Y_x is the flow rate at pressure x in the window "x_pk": 271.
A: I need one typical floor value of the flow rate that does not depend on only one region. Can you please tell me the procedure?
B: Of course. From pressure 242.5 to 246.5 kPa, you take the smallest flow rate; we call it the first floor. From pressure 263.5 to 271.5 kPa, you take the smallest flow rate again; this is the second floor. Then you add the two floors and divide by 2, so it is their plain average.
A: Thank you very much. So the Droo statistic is 68.1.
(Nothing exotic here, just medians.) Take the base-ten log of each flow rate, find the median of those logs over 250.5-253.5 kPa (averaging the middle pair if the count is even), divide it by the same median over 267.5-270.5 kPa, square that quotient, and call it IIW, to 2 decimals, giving 1.06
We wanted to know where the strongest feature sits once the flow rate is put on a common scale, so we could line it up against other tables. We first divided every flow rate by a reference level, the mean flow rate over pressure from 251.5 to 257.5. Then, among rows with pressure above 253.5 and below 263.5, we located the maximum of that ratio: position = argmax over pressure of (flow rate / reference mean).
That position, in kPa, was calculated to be 261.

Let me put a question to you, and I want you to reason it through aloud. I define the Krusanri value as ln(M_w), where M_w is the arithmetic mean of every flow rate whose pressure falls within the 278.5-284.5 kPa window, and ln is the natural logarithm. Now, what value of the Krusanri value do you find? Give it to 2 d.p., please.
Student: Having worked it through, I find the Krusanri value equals 4.21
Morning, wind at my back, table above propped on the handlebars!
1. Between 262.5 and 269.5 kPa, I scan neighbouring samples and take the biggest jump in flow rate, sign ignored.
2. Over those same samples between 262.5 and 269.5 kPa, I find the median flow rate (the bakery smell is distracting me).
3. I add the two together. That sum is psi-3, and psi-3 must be 79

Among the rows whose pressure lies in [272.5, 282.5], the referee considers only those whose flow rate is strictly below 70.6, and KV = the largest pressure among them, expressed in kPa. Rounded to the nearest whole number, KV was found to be 282 kPa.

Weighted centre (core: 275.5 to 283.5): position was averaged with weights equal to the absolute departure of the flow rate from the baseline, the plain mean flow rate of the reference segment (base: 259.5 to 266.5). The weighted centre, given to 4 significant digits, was 280.1 kPa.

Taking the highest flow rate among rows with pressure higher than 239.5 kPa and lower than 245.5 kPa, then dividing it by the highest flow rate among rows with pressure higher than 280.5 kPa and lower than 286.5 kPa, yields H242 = 1.01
